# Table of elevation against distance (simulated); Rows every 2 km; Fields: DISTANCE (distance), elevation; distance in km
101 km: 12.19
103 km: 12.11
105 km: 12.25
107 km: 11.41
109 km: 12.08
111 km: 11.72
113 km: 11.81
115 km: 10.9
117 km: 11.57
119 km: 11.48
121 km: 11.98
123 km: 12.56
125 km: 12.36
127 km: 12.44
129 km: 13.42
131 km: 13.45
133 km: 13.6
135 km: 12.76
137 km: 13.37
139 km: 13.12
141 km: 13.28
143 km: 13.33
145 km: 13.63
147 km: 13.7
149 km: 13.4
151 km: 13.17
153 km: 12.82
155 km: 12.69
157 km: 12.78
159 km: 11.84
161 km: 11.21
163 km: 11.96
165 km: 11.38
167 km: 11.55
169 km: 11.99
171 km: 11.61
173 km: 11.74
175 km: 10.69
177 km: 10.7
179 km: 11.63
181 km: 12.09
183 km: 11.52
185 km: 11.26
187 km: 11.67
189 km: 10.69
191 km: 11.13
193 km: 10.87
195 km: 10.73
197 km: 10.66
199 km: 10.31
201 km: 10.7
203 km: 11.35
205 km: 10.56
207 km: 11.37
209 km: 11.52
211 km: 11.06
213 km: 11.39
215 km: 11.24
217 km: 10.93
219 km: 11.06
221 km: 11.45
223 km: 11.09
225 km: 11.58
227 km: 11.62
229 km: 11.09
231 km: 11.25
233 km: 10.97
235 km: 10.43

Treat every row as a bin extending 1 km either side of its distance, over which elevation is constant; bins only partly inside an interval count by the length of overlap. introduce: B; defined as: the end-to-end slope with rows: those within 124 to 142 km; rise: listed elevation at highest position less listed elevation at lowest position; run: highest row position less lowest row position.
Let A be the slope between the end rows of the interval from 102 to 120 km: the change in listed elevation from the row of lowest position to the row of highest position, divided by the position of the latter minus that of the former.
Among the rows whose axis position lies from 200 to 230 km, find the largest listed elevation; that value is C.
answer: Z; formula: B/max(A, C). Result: 0.0049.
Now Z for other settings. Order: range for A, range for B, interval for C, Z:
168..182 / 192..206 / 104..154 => -0.0019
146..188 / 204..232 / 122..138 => 0.0020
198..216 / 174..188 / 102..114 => 0.0067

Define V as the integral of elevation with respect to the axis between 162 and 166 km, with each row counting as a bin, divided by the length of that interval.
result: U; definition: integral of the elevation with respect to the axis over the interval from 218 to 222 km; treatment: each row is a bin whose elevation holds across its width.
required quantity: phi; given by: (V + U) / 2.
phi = 28.3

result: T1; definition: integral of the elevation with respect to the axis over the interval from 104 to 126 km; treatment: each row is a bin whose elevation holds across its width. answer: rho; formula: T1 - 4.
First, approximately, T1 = 260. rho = 256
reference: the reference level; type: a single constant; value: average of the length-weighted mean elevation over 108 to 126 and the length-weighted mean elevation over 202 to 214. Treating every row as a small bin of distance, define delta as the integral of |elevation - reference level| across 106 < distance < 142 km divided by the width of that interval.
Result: 1.0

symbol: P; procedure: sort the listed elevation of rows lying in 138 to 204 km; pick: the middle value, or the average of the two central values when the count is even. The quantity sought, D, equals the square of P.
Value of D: 135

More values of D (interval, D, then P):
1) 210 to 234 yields 125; 11.2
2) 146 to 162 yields 164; 12.8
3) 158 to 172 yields 135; 11.6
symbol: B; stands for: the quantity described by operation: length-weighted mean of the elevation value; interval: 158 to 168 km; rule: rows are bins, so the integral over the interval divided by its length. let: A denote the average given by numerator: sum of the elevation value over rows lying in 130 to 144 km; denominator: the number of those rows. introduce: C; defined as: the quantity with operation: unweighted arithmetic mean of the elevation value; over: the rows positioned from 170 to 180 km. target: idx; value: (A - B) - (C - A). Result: 3.7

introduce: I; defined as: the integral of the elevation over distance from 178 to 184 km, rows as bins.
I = 70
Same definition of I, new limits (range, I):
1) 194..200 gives 63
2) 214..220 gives 66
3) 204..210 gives 67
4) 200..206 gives 65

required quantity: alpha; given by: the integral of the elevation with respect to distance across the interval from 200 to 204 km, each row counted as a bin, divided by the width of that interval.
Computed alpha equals 11.0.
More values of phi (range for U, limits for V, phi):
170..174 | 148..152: 30.0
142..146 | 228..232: 32.5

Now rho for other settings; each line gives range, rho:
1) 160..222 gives 692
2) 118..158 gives 515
